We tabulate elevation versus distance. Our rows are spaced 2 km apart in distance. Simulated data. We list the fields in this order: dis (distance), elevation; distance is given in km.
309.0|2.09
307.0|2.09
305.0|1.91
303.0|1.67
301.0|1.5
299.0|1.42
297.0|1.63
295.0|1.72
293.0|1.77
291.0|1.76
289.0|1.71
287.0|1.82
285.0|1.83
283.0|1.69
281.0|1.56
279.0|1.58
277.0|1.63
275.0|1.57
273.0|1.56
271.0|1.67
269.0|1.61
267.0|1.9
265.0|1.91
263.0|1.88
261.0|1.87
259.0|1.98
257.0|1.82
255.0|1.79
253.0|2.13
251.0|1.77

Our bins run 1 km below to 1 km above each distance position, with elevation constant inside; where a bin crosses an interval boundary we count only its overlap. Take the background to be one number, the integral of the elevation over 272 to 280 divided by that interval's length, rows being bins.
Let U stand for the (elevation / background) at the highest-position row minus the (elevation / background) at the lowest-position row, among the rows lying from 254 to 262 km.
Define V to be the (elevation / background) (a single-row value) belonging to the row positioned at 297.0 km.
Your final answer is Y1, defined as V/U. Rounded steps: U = 0.1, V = 1.03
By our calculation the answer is 20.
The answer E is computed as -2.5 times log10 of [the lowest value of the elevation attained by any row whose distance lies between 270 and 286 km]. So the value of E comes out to -0.48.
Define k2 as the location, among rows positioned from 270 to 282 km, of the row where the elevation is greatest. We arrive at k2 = 271.0 km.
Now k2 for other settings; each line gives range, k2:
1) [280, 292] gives 285.0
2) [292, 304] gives 293.0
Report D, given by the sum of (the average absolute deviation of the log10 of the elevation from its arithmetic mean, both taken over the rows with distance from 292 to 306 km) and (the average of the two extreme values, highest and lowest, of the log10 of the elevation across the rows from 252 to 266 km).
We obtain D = 0.32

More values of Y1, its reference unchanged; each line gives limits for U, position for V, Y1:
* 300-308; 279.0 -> 3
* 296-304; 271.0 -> 42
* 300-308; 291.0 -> 3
